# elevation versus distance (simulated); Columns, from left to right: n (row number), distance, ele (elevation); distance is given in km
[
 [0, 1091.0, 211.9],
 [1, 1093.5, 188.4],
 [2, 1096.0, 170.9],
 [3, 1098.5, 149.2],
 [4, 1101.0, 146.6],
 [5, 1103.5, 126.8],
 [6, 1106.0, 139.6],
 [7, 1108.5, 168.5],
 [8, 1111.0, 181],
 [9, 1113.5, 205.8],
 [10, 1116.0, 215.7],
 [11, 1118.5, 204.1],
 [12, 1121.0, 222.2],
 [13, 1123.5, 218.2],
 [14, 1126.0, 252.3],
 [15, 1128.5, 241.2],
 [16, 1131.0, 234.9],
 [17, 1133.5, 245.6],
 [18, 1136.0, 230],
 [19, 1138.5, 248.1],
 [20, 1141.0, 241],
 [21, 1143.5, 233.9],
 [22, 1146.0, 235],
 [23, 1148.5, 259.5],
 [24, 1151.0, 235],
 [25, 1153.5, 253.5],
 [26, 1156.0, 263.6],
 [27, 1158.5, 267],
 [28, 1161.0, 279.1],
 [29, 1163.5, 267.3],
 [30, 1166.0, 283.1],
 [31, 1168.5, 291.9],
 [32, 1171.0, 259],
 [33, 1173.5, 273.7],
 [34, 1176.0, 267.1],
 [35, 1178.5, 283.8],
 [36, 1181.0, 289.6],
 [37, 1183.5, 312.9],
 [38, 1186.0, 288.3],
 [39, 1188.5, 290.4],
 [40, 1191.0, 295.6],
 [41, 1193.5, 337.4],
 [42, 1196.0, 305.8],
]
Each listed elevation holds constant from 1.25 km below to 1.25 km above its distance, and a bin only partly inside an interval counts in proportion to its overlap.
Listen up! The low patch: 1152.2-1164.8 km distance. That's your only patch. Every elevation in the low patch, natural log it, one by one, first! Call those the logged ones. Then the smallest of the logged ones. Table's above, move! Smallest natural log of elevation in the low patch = 5.54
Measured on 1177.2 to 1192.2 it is 5.65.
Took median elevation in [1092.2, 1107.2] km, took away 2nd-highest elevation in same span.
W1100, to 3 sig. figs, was -23.0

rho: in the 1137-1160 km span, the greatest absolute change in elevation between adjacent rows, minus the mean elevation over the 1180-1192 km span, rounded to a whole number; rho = -271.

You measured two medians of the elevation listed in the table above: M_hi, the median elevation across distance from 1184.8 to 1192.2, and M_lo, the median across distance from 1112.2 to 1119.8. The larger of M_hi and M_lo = 290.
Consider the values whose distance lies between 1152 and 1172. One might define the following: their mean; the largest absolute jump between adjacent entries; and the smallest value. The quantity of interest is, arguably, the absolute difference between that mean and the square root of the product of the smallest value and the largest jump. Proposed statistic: 179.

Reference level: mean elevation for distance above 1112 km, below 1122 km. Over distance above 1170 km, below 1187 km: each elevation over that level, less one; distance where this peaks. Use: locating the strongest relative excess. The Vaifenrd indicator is 1183.5 km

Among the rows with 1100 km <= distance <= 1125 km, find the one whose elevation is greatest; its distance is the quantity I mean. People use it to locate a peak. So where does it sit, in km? 1121.0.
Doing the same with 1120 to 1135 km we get 1126.0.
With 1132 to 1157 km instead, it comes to 1156.0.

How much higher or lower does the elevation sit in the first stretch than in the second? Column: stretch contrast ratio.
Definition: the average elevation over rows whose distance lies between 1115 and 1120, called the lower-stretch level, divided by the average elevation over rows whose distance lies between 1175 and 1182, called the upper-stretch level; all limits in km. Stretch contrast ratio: 0.75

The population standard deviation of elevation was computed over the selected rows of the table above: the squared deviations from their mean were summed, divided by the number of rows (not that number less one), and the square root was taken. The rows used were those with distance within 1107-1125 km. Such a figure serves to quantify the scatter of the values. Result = 19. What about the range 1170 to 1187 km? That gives 16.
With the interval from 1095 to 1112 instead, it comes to 18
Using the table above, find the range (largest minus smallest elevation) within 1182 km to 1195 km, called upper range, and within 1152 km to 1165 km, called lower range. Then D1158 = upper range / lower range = 1.9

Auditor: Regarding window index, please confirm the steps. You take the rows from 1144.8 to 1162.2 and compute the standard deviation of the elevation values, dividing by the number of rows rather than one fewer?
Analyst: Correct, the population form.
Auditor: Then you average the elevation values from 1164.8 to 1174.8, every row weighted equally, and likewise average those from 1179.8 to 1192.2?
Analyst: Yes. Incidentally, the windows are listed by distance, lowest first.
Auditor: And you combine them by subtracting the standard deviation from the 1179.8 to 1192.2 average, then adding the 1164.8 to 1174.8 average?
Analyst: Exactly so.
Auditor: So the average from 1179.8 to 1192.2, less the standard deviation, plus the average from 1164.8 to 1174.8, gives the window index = 557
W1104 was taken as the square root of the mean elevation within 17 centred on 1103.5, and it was 12.4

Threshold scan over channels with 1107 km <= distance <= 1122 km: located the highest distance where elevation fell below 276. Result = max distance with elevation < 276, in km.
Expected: 1121.0 km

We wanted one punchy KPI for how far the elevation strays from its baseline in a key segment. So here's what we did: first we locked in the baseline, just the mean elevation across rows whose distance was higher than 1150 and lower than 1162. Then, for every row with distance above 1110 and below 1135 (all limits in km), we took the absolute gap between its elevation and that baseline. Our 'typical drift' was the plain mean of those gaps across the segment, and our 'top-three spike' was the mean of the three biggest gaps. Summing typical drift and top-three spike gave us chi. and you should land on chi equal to 100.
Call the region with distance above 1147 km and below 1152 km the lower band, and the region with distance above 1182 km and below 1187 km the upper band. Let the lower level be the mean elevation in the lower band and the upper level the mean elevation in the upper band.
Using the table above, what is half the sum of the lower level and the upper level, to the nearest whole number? 274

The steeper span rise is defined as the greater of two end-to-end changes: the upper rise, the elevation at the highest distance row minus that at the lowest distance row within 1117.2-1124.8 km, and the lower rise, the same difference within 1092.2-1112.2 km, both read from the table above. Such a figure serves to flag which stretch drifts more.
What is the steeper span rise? 14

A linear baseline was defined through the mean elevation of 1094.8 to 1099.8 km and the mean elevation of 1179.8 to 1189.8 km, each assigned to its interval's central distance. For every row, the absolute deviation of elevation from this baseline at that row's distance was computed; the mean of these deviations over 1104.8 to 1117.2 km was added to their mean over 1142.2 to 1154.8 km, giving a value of 26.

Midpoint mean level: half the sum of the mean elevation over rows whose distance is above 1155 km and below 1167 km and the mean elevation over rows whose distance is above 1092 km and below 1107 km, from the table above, 213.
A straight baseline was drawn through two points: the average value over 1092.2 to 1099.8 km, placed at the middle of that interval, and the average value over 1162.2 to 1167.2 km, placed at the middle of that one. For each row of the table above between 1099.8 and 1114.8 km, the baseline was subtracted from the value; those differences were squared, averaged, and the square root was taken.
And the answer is 33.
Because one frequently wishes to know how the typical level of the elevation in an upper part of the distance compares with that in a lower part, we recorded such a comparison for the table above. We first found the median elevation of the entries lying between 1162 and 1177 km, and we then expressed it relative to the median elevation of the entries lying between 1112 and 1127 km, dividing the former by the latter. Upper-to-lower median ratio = 1.25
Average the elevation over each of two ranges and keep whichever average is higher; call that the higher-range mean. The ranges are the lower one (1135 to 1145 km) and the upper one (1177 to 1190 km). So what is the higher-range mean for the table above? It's 293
